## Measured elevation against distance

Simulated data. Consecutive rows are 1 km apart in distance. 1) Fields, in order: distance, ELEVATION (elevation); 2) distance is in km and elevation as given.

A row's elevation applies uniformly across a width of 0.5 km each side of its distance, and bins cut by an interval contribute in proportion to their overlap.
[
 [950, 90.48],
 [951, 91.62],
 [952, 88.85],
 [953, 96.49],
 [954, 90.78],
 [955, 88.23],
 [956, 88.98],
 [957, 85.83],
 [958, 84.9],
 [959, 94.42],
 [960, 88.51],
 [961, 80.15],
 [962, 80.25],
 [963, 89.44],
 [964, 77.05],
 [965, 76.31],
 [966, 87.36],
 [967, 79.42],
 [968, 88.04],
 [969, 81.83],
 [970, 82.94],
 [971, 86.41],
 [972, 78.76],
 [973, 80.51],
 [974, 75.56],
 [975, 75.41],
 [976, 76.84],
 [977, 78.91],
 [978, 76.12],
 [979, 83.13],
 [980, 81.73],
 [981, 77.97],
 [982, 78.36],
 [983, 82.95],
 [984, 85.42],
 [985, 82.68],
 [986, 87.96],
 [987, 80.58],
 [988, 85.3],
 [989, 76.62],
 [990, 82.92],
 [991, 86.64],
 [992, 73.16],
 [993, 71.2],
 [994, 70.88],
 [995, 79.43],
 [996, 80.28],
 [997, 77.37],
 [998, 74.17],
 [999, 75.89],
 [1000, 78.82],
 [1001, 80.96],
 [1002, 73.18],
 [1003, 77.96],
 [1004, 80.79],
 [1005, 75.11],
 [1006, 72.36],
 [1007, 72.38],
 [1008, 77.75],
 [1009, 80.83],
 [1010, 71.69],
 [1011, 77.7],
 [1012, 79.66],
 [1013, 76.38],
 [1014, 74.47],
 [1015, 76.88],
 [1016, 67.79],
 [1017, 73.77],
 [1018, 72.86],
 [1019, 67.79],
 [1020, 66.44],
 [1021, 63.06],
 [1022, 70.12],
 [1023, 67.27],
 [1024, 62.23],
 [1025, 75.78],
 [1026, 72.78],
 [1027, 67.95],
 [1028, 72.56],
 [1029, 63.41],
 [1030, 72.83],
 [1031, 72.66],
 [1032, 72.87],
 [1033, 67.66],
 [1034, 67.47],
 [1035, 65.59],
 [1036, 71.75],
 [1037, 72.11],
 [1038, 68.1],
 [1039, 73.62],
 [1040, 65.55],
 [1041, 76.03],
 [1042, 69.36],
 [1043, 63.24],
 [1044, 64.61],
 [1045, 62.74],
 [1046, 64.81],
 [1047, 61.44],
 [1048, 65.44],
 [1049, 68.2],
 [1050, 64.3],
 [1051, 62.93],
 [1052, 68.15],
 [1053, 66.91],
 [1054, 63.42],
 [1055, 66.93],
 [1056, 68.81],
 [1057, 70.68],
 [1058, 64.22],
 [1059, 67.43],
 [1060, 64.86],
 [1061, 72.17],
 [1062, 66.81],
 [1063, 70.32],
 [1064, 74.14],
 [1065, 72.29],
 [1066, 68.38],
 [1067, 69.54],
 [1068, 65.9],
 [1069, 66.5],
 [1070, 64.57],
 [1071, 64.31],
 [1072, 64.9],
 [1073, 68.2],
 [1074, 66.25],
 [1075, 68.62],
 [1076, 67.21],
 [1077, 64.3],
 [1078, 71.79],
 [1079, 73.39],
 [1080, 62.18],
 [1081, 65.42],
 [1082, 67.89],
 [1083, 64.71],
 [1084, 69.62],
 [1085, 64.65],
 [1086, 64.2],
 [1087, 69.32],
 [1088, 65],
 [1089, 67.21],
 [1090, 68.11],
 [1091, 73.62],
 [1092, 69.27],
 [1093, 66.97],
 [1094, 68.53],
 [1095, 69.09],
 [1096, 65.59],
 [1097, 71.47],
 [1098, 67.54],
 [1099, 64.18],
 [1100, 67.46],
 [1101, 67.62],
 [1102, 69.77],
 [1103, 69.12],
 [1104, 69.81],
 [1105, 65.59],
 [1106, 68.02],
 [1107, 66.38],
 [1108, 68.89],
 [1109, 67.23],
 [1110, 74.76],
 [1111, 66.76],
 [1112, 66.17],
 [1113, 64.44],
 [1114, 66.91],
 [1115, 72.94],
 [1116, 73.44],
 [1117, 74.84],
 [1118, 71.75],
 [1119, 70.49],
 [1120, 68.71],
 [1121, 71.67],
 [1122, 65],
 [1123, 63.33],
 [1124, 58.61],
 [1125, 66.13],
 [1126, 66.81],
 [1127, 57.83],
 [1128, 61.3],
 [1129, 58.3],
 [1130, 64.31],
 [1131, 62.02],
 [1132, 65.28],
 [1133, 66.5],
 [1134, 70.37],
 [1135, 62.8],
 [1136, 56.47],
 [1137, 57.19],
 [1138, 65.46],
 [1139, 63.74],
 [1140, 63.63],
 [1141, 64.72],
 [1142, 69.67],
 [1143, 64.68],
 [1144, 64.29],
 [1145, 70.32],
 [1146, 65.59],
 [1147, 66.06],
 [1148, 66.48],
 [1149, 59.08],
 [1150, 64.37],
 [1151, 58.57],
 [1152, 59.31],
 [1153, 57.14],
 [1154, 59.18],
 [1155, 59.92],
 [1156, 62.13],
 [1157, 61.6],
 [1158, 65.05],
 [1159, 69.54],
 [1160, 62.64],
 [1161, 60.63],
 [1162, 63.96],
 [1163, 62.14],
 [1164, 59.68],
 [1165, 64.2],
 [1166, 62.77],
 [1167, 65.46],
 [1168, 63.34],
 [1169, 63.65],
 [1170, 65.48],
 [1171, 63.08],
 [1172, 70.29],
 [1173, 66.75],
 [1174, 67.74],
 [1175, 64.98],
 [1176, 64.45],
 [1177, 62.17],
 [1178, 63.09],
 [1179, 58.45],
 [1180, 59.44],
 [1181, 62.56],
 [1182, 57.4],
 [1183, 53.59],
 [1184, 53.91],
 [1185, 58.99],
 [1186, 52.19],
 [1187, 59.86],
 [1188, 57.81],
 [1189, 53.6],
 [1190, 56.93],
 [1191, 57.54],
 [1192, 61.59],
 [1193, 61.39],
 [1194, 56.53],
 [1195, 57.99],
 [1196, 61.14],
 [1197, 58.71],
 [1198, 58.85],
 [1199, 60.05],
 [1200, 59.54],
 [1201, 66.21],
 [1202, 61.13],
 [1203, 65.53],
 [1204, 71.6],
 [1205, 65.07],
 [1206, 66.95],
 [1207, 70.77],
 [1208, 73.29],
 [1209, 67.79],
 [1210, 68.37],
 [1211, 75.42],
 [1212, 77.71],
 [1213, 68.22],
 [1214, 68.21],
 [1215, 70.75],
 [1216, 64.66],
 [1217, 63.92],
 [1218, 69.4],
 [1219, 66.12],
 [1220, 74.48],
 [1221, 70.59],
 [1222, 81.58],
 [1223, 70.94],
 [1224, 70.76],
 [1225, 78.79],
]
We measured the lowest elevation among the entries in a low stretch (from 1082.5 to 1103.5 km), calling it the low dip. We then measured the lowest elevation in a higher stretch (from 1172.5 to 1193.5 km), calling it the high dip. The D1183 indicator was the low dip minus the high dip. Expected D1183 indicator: 12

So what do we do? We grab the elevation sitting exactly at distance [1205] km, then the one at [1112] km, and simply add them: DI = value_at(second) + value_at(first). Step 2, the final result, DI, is 131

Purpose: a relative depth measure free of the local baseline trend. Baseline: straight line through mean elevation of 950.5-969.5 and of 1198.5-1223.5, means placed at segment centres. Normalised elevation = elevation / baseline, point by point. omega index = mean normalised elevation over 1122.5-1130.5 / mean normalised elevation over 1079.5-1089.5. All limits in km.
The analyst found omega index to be 0.98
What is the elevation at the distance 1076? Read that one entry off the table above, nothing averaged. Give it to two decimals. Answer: 67.21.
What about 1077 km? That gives 64.30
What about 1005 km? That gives 75.11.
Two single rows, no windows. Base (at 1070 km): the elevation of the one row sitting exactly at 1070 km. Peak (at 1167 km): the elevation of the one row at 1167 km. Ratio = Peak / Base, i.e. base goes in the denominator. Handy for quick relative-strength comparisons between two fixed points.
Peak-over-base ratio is 1.01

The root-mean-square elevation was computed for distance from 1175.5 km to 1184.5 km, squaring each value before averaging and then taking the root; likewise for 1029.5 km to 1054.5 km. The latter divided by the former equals 1.14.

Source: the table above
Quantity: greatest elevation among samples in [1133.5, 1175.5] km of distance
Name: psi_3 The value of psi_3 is 70.37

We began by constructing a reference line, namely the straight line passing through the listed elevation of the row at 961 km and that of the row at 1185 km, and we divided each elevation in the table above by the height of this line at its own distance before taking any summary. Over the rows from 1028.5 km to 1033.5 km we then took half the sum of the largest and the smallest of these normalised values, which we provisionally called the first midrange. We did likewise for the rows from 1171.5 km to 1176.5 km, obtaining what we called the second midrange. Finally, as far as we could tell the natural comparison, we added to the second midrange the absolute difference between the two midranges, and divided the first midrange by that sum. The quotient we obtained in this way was 0.70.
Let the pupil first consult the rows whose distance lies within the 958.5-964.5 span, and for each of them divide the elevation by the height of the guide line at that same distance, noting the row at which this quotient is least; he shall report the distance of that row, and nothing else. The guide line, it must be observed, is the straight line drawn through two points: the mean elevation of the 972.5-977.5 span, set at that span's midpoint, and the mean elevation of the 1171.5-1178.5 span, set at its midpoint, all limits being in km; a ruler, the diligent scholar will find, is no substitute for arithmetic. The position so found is 964 km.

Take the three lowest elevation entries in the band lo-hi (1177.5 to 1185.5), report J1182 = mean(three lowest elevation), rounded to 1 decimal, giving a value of 55.0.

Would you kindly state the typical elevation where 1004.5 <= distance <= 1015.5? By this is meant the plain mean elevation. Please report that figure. 76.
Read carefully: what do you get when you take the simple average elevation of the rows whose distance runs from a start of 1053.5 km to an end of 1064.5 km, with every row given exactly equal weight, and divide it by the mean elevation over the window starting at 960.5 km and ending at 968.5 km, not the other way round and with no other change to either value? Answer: 0.83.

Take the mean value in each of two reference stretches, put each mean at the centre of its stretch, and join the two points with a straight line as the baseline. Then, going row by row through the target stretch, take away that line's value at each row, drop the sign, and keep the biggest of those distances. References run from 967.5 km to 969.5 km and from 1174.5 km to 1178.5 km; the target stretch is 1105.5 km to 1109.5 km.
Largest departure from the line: 4.4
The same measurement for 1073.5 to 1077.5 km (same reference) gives 9.5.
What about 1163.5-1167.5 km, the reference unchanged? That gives 5.3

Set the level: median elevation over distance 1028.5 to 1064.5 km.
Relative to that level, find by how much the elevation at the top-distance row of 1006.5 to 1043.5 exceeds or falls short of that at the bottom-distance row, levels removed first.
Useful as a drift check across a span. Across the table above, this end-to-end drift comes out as -9.1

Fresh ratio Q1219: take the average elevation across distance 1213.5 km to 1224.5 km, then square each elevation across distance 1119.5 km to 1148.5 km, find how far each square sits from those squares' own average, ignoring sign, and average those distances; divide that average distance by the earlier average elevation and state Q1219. 5.4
